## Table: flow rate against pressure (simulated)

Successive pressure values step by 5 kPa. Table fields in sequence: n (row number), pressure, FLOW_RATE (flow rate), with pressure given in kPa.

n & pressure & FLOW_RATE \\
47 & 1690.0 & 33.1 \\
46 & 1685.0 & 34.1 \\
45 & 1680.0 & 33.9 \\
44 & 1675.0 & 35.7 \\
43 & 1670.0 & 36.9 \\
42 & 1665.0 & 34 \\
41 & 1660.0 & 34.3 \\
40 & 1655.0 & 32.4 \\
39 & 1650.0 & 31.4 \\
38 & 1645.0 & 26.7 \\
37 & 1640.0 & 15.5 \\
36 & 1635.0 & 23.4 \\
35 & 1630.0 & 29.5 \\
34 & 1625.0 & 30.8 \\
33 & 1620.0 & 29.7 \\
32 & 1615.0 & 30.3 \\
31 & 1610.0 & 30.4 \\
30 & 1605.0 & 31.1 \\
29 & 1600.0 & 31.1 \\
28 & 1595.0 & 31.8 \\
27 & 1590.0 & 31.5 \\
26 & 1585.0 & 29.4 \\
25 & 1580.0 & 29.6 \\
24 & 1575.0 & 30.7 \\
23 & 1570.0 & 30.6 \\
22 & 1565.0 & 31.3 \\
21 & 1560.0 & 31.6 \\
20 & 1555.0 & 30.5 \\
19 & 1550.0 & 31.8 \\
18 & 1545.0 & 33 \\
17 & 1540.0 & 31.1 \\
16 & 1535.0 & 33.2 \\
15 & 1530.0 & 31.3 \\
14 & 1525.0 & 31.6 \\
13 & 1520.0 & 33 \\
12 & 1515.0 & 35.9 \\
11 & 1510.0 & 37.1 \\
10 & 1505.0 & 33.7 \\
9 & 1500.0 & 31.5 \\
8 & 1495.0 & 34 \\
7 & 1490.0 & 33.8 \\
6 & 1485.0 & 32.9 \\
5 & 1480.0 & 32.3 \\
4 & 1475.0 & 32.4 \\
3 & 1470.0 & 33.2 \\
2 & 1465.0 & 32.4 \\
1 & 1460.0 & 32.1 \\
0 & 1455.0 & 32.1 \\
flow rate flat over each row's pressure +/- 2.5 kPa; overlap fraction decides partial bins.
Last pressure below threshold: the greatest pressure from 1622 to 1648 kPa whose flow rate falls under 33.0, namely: 1645.0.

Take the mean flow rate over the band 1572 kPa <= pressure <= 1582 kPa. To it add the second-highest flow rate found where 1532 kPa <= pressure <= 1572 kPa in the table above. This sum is 63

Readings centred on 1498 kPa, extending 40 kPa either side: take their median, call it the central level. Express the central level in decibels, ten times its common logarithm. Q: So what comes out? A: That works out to 15.18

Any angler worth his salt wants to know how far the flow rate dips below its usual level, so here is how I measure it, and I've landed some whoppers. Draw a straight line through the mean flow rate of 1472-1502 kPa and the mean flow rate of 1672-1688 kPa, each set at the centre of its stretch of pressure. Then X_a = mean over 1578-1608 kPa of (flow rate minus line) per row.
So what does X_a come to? -3.0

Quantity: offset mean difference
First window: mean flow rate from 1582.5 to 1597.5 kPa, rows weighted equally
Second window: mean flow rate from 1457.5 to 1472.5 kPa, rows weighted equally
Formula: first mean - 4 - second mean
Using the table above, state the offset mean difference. -5.7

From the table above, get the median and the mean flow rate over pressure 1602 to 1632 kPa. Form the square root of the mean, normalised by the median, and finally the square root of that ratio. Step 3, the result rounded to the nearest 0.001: 0.426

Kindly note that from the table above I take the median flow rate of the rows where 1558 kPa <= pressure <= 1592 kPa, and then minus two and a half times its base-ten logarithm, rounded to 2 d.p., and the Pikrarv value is -3.72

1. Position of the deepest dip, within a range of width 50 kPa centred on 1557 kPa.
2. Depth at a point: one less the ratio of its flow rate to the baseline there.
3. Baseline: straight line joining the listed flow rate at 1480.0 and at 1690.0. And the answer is 1580.0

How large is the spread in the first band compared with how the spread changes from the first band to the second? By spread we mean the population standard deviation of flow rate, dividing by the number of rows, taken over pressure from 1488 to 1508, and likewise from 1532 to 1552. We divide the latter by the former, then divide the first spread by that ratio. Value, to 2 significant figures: 1.2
